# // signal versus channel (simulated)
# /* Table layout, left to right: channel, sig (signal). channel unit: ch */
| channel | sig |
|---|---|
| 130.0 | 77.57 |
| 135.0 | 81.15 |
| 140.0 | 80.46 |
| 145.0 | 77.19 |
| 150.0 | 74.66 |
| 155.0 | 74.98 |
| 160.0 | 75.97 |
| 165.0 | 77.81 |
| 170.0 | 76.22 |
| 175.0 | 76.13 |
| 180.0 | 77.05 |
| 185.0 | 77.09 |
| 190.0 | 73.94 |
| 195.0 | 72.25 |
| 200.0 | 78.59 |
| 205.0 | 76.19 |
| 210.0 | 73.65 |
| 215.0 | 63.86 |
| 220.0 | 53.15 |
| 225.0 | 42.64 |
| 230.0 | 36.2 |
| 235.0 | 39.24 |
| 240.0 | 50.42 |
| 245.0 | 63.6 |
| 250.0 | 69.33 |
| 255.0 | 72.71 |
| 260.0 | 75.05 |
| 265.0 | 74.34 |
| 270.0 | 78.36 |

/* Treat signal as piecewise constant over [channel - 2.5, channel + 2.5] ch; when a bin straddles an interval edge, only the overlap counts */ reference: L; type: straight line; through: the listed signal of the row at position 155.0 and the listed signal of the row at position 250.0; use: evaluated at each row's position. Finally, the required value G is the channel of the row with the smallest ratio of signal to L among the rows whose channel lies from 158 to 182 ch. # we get 160.0 ch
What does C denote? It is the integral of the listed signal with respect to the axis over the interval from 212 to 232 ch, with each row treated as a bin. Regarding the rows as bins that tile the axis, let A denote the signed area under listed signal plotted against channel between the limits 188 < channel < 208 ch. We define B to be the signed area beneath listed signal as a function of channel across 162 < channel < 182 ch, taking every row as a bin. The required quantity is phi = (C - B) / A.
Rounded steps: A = 1505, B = 1536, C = 998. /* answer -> -0.36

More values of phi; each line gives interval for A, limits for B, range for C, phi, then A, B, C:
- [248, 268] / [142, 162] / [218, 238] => -0.45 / 1462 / 1516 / 855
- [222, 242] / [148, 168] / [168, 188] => 0.02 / 844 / 1518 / 1531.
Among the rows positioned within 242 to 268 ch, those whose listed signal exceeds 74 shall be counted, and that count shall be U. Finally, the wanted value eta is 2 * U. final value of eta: 4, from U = 2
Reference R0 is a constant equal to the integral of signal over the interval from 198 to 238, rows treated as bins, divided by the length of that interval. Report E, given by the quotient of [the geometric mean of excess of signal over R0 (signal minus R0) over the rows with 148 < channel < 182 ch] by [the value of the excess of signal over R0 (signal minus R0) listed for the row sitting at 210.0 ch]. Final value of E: 1.15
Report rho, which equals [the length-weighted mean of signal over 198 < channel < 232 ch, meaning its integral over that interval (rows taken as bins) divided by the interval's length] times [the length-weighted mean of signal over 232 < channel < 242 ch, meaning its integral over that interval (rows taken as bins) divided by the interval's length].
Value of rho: 2678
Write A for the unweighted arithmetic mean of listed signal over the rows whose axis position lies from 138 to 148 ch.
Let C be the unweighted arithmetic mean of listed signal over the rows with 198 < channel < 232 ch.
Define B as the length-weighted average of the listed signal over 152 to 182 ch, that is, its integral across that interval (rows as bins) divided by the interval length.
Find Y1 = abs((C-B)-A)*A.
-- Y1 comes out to 7452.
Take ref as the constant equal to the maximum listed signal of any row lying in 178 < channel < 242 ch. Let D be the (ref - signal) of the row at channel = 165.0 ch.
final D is 0.8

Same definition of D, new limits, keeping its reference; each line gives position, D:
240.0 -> 28.2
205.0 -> 2.4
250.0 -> 9.3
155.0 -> 3.6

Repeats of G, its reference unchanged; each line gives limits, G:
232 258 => 235.0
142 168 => 150.0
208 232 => 230.0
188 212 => 195.0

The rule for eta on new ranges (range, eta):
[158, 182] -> 10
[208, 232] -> 0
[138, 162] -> 10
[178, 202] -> 6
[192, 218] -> 4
